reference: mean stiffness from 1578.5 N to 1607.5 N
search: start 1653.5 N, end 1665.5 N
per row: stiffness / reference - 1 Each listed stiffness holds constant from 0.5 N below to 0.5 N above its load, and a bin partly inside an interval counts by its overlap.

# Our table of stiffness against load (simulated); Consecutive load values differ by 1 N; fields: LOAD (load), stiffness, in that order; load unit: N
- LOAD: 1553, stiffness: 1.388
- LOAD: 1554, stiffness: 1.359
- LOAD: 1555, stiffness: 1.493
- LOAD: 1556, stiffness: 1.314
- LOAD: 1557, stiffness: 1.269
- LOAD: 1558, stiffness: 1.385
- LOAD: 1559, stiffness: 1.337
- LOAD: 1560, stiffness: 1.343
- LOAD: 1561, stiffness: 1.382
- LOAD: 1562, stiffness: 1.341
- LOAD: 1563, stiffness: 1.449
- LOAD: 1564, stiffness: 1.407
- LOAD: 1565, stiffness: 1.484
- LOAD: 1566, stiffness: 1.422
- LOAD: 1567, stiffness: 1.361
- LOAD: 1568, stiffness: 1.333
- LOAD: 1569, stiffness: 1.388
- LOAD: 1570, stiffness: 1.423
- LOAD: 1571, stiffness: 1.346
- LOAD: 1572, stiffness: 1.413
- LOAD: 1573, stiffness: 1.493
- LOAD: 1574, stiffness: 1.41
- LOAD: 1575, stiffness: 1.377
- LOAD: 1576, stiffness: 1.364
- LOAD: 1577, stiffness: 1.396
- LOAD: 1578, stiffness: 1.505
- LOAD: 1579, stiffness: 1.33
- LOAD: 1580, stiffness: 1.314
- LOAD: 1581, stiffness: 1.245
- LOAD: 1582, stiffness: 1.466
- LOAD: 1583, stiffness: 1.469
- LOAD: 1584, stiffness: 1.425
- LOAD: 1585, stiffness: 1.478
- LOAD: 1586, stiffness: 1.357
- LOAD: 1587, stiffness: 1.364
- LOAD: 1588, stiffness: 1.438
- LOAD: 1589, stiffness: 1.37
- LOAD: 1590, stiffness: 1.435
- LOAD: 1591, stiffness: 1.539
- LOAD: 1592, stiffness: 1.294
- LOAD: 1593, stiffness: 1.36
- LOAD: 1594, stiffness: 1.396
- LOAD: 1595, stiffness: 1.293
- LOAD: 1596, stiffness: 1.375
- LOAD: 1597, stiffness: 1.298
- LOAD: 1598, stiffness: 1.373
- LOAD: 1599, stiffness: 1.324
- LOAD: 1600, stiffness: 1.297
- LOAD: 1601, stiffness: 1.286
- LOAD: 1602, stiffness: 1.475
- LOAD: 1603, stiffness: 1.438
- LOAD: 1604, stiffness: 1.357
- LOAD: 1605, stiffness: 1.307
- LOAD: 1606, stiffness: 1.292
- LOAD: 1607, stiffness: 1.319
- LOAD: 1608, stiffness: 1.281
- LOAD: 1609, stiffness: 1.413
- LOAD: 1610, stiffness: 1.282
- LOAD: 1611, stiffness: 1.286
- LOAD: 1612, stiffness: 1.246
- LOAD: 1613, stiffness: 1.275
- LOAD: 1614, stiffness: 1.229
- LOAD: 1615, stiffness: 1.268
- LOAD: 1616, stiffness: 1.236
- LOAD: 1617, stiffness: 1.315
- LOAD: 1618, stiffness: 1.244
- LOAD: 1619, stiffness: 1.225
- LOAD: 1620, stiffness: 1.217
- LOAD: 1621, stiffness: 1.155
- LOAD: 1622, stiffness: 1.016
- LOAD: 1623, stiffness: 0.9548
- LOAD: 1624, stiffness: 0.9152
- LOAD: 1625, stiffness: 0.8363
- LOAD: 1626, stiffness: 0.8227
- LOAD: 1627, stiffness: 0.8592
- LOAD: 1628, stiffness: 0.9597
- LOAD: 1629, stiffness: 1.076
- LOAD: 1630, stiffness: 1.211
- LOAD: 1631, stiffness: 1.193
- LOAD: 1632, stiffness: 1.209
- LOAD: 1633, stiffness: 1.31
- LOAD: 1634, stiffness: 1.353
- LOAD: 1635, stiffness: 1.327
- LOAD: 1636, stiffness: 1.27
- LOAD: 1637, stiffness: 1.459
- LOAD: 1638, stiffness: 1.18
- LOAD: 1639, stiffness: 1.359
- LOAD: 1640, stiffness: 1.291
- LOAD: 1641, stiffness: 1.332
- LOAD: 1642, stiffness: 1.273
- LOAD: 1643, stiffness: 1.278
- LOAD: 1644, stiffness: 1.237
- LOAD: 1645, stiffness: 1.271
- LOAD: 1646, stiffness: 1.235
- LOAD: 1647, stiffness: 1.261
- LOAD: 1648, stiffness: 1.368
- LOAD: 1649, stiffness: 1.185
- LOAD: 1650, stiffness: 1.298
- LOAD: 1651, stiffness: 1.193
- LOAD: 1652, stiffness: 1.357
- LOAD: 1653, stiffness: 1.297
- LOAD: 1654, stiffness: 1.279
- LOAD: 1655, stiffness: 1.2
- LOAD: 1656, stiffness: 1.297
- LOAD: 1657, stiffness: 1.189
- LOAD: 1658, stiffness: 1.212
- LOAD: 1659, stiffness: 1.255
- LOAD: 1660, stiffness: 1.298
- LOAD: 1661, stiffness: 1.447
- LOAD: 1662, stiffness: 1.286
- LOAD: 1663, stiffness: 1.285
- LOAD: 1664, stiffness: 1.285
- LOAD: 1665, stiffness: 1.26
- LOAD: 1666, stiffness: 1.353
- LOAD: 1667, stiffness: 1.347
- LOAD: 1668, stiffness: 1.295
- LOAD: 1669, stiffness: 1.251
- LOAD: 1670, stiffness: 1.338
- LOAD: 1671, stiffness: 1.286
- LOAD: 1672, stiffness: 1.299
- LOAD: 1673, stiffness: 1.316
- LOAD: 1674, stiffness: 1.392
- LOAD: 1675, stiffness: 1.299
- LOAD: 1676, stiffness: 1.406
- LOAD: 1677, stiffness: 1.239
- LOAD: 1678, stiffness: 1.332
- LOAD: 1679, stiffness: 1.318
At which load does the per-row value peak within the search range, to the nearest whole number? 1661 N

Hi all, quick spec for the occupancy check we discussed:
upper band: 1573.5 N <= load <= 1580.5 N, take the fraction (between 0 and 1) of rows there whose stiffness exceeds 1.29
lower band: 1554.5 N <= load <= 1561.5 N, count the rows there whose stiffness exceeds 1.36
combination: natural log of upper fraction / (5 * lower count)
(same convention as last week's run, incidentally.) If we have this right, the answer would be -2.7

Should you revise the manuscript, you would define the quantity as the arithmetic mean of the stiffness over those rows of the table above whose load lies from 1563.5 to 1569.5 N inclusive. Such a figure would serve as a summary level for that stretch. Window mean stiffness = 1.40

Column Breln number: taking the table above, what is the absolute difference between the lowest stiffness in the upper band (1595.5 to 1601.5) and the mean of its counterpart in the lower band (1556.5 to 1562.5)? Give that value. 0.06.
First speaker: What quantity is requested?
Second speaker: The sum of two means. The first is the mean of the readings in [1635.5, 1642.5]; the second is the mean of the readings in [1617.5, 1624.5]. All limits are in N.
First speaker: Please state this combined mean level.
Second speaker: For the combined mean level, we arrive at 2.41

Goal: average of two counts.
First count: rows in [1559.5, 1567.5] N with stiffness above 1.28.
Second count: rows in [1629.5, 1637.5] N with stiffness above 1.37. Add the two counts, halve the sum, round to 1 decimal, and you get 4.5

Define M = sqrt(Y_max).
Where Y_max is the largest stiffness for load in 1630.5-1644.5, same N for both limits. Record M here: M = 1.21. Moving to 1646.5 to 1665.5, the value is 1.20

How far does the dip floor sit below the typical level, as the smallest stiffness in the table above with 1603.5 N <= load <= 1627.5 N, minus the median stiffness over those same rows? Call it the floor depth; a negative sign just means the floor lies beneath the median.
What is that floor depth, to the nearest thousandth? -0.422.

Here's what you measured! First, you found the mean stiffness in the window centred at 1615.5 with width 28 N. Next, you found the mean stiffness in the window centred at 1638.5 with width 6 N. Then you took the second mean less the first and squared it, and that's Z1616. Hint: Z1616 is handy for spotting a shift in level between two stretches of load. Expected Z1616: 0.016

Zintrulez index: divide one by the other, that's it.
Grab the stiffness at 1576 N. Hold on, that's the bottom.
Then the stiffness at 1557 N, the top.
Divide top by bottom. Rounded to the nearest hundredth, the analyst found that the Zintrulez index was 0.93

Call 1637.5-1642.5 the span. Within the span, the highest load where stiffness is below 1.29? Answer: 1642 N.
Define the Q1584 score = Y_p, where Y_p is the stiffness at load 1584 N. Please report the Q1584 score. 1.425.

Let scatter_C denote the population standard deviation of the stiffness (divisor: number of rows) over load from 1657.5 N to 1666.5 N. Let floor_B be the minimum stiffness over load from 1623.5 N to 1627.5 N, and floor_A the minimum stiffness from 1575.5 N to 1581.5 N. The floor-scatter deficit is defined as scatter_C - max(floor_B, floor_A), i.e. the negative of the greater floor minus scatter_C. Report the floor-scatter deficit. -1.18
